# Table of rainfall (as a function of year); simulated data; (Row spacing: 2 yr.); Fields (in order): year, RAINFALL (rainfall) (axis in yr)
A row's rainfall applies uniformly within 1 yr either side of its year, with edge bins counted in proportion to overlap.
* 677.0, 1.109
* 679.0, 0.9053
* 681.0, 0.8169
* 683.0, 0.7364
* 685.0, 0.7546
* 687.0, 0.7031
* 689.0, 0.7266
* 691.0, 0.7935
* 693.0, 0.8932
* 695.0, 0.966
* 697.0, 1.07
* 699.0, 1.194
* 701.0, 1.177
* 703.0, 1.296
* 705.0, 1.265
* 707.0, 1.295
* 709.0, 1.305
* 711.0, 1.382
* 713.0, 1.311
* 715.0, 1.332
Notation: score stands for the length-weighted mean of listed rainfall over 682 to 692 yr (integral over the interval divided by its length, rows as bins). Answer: 0.74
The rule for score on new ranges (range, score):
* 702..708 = 1.29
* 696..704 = 1.18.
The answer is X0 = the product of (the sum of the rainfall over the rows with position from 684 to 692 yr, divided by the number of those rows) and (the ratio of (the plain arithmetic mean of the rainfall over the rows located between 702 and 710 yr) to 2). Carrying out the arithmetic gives 0.48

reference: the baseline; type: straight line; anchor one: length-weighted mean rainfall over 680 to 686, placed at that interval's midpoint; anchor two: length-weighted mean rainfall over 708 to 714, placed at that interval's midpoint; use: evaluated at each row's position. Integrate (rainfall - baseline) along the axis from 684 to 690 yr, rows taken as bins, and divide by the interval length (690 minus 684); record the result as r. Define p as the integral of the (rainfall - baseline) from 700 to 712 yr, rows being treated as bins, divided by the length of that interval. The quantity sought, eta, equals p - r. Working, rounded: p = 0.05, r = -0.12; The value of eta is 0.18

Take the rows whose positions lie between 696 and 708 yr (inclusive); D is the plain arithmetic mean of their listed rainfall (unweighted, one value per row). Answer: 1.22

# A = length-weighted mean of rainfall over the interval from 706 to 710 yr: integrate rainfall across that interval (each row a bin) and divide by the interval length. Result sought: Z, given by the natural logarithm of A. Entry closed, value 0.3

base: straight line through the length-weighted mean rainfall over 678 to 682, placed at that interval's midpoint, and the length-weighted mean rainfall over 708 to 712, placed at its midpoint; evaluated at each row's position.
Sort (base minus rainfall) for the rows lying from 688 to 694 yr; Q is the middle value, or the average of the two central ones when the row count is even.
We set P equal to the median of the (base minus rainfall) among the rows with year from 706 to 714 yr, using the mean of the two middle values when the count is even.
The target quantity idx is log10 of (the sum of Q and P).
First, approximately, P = 0.011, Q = 0.24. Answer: -0.59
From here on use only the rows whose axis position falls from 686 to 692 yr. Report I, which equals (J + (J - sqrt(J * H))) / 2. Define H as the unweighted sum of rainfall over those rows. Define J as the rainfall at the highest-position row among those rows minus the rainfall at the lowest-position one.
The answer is -0.13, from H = 2.2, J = 0.09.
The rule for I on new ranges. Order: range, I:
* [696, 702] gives -0.20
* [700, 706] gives -0.20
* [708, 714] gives -0.07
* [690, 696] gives -0.17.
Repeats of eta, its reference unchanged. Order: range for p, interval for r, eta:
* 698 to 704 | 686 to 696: 0.20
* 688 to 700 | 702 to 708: -0.12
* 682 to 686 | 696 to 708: -0.11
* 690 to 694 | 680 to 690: -0.05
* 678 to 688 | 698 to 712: -0.05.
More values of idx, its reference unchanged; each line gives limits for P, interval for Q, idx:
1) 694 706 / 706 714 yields -1.67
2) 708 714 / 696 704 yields -1.71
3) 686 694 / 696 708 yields -0.59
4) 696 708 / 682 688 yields -0.73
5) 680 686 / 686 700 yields -0.46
